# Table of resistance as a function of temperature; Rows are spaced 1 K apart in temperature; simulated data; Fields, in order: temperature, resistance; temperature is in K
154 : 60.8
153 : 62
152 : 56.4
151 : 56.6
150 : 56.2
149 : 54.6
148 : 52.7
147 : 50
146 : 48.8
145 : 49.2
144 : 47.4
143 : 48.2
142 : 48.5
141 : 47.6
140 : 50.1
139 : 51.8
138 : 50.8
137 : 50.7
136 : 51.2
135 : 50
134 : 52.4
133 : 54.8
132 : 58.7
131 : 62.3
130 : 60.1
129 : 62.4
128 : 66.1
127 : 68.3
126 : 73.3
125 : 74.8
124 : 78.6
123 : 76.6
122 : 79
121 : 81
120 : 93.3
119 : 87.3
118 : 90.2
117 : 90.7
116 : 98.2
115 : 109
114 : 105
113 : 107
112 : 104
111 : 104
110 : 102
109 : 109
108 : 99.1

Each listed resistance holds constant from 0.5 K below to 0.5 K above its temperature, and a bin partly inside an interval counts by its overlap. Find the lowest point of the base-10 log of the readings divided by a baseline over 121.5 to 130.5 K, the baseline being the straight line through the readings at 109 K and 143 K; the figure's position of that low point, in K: 130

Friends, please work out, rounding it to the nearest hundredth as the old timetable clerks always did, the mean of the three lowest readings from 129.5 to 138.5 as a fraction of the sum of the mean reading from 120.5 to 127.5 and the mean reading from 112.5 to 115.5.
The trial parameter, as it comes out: 0.28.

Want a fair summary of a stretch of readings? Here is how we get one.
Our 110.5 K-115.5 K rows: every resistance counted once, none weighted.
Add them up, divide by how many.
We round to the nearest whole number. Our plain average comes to 106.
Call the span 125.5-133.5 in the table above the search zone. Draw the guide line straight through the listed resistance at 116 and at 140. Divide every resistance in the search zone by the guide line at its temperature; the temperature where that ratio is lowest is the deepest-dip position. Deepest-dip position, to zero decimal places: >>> 133 K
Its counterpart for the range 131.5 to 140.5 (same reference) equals 135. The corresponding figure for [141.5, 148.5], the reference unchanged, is 142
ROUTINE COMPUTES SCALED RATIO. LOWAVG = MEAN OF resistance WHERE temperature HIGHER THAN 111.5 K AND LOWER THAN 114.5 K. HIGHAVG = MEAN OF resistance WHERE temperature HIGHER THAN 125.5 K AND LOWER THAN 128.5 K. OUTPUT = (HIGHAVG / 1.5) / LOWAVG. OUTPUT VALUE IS 0.44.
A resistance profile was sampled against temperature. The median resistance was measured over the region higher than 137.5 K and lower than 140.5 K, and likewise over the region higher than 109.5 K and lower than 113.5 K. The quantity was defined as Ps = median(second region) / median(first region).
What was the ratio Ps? 2.0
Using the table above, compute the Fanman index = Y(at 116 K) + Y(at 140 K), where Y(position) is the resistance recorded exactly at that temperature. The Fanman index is 148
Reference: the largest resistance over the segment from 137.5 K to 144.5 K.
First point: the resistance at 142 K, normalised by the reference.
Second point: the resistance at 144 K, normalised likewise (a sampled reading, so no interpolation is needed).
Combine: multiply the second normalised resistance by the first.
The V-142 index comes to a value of 0.86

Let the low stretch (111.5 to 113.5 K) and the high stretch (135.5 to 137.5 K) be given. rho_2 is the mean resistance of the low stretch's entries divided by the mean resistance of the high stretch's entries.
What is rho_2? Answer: 2.07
